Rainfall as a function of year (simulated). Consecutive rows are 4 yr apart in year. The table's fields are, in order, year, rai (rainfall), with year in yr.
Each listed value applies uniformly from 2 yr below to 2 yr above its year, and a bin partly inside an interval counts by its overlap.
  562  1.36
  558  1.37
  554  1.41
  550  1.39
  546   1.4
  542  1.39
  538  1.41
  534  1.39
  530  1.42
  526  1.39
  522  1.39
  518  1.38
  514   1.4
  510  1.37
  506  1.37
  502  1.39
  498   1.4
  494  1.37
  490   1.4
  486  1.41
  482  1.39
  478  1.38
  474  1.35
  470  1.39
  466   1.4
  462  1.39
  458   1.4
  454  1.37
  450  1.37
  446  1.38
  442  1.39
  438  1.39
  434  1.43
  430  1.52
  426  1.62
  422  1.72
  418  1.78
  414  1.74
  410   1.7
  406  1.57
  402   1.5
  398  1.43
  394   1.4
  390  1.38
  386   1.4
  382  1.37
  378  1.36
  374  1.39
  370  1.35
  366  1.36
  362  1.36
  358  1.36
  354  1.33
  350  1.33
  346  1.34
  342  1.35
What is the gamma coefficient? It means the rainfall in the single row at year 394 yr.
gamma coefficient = 1.4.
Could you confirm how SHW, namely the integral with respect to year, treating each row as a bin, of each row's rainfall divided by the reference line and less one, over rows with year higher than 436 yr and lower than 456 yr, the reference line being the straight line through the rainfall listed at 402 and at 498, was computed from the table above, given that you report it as -1.0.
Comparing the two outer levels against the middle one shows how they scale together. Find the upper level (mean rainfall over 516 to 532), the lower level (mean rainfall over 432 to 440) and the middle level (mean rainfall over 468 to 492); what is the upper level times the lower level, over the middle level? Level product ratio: 1.42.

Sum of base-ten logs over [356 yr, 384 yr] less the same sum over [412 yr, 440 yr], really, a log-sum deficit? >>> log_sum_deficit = -0.5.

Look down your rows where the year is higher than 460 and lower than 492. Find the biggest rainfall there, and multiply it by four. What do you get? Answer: 5.64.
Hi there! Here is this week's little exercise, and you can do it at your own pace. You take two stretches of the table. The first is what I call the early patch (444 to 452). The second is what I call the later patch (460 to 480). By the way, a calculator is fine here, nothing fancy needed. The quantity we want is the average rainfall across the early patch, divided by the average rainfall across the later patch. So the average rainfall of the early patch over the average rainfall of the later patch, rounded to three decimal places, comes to 0.995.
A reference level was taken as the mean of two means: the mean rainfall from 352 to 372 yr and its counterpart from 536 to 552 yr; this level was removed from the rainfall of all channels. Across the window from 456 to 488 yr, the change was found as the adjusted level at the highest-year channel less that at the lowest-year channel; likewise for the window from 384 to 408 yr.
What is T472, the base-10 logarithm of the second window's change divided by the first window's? 1.2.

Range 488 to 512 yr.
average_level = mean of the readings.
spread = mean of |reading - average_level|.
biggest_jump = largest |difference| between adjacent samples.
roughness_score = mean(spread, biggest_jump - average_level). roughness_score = -0.670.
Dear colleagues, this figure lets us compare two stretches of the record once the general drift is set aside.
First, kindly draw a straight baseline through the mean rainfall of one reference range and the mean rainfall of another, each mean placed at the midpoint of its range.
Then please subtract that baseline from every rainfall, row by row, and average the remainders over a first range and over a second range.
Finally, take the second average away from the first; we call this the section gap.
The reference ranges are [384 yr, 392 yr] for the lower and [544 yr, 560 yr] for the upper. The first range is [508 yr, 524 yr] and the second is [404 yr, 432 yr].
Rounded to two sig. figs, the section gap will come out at -0.28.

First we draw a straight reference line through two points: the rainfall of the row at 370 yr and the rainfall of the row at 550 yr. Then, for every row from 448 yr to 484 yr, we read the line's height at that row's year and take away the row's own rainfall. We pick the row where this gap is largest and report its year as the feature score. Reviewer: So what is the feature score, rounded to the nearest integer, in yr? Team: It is 474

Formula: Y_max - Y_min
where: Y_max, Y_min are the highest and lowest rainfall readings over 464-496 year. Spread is 0.060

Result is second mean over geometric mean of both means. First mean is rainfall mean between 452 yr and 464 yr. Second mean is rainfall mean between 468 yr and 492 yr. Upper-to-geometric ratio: 1.00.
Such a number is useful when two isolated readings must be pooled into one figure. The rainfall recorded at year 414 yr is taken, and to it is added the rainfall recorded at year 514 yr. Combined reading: 3.14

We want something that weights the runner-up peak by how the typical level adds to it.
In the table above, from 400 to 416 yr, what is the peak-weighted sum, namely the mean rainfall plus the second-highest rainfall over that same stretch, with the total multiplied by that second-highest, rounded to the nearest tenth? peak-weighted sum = 5.7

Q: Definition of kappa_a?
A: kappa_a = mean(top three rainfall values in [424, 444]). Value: 1.52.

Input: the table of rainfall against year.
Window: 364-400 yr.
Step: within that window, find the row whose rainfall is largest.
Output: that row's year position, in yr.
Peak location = 398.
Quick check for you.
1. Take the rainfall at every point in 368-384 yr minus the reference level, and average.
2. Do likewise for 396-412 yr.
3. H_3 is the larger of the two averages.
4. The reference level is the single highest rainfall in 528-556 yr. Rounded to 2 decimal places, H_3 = 0.13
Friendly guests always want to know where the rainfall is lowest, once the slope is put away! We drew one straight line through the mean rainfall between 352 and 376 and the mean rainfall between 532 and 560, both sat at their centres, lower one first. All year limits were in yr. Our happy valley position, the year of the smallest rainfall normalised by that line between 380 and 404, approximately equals 382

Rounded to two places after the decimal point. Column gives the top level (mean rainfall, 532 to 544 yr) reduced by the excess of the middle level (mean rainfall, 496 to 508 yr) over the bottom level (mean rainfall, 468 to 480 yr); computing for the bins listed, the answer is 1.38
